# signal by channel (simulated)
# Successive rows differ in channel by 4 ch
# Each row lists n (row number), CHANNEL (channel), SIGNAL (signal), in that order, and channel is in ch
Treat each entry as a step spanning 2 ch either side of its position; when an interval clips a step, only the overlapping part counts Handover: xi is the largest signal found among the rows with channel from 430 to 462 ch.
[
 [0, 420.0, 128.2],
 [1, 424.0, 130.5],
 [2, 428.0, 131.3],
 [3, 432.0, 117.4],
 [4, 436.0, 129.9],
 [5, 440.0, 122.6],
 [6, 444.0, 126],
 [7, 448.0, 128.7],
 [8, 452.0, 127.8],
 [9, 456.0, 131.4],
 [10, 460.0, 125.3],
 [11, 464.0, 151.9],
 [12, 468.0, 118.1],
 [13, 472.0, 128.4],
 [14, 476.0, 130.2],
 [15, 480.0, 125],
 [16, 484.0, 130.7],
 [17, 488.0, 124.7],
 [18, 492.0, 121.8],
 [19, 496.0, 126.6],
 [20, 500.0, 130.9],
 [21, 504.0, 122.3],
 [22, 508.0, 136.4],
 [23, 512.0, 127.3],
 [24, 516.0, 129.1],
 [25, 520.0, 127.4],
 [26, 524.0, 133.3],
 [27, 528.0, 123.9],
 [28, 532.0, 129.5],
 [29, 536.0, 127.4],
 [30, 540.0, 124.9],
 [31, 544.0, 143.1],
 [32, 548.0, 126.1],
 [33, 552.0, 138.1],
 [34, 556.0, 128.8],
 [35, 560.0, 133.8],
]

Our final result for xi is 131.4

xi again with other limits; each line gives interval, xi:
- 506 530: 136.4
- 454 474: 151.9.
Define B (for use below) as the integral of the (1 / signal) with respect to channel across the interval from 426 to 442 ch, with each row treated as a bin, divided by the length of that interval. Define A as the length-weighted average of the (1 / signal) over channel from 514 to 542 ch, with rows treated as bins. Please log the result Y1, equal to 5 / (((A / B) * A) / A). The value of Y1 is 5.11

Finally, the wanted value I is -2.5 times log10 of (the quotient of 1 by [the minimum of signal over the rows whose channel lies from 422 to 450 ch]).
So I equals 5.17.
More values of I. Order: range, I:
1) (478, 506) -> 5.21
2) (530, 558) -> 5.24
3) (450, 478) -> 5.18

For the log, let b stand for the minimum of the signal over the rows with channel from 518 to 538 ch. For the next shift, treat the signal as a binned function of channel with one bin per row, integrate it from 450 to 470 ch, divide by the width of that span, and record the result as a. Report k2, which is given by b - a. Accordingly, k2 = -7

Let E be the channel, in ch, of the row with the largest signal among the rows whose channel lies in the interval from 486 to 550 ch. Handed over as 544.0 ch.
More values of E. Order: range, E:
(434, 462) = 456.0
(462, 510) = 464.0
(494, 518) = 508.0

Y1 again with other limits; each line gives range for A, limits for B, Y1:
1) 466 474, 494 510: 4.77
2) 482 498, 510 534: 4.90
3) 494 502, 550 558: 4.83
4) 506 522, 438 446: 5.23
